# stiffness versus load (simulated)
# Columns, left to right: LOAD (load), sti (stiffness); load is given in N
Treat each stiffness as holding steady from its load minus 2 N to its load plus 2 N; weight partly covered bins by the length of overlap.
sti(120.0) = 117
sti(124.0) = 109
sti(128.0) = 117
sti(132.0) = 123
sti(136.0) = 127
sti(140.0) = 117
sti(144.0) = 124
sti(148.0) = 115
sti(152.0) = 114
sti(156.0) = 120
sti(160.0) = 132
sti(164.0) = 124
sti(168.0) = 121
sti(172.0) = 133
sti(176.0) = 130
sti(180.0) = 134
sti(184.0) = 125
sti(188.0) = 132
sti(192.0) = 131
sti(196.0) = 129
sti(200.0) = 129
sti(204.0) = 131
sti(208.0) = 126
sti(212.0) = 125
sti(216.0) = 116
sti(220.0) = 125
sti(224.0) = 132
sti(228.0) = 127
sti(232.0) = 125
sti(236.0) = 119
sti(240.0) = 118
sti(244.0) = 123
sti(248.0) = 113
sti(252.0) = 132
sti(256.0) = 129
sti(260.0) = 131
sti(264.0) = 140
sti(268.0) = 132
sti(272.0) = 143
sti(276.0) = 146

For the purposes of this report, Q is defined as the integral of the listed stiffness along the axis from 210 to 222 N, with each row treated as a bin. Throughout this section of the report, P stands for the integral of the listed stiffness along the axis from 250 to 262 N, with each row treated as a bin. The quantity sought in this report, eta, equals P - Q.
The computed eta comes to 104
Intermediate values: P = 1568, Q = 1464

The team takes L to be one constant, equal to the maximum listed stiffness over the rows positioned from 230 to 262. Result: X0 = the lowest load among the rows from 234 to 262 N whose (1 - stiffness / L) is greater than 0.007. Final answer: 236.0 N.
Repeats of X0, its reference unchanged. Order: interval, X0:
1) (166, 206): 168.0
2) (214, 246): 216.0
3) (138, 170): 140.0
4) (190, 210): 192.0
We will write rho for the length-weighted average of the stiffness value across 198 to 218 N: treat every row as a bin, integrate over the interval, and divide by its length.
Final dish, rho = 125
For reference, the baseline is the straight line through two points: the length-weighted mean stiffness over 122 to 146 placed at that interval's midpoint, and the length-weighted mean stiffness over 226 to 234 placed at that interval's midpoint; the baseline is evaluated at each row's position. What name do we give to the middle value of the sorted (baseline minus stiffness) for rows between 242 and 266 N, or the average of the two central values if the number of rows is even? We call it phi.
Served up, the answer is -2.1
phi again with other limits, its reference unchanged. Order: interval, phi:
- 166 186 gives -7.7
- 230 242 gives 7.4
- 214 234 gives 0.3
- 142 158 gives 3.2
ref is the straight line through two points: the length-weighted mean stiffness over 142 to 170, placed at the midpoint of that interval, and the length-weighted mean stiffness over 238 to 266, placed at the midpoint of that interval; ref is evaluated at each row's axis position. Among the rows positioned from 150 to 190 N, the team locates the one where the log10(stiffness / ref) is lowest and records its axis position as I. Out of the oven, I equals 152.0 N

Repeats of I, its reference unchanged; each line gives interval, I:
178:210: 208.0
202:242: 216.0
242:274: 248.0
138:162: 152.0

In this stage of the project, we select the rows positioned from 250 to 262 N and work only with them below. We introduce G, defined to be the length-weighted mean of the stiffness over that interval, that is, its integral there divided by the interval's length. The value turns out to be 131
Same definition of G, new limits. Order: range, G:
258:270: 134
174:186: 130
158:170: 126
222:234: 128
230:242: 121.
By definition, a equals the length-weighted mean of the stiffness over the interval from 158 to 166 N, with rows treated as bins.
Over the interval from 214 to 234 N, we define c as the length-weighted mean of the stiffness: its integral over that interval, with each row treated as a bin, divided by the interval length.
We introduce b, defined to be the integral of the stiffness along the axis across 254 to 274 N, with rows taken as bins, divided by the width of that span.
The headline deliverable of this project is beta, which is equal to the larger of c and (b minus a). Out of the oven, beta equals 125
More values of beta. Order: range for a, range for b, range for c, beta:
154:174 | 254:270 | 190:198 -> 130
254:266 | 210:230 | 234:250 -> 118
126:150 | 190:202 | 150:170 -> 122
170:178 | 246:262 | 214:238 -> 124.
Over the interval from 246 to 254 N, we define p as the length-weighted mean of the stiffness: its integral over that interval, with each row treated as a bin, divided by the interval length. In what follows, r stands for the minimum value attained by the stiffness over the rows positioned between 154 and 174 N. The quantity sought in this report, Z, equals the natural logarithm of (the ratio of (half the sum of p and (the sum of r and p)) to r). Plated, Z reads 0.419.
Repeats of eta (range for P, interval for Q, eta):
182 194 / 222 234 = 16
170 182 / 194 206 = 32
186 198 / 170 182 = -20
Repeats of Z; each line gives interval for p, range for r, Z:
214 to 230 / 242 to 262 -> 0.474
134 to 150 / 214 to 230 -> 0.432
